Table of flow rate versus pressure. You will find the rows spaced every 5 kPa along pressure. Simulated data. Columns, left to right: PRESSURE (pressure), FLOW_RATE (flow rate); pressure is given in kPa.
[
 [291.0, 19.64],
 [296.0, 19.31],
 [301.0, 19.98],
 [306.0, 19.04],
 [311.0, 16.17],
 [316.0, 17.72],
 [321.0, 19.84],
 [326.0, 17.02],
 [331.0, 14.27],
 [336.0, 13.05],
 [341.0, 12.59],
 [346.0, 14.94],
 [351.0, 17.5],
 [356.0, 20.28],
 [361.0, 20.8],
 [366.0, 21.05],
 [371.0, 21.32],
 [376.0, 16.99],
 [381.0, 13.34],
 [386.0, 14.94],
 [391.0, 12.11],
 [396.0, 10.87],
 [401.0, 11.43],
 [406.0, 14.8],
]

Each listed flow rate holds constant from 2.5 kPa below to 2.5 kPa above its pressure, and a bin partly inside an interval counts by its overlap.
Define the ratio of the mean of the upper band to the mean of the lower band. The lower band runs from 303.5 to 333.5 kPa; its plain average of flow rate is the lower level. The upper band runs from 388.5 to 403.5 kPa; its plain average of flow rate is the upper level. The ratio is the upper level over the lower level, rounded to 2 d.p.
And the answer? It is 0.66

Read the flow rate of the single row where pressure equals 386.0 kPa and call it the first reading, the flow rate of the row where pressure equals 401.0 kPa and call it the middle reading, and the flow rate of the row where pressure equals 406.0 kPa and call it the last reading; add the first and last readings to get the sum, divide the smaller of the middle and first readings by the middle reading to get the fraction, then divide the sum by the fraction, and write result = 30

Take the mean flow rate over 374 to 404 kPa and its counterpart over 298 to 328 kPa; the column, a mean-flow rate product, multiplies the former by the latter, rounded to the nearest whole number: 243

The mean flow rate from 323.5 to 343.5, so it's 14.2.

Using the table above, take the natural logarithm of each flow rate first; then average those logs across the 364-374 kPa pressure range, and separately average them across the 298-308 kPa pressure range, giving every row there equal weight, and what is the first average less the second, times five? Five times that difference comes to 0.4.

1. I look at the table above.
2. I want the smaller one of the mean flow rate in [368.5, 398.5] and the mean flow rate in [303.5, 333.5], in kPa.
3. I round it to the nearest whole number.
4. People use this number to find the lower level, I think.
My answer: 15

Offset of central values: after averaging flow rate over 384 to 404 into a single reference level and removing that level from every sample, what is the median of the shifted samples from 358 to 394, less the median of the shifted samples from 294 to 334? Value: -1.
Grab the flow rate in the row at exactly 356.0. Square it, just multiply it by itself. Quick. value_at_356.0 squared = 411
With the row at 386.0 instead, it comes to 223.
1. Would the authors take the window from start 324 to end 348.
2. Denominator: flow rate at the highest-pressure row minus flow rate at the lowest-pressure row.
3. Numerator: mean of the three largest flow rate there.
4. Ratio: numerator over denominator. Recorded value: -7.4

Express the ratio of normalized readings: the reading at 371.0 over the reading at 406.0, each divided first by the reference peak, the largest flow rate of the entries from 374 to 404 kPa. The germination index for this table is 1.44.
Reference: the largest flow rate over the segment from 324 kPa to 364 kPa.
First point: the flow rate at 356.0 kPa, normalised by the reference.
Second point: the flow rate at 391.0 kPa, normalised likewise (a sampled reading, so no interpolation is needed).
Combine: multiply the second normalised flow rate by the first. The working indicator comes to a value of 0.57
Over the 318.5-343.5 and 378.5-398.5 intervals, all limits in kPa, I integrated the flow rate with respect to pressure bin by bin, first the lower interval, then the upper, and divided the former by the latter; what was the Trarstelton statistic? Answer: 1.5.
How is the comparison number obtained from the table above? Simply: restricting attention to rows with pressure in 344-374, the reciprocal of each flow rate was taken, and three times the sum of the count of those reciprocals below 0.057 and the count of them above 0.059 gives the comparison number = 15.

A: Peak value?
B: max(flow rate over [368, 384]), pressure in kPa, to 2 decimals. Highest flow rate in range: 21.32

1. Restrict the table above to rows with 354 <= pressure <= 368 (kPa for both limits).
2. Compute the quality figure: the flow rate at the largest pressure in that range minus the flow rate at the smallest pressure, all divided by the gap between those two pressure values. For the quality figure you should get 0.1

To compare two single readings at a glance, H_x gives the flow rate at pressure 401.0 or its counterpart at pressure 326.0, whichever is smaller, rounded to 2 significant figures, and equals 11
